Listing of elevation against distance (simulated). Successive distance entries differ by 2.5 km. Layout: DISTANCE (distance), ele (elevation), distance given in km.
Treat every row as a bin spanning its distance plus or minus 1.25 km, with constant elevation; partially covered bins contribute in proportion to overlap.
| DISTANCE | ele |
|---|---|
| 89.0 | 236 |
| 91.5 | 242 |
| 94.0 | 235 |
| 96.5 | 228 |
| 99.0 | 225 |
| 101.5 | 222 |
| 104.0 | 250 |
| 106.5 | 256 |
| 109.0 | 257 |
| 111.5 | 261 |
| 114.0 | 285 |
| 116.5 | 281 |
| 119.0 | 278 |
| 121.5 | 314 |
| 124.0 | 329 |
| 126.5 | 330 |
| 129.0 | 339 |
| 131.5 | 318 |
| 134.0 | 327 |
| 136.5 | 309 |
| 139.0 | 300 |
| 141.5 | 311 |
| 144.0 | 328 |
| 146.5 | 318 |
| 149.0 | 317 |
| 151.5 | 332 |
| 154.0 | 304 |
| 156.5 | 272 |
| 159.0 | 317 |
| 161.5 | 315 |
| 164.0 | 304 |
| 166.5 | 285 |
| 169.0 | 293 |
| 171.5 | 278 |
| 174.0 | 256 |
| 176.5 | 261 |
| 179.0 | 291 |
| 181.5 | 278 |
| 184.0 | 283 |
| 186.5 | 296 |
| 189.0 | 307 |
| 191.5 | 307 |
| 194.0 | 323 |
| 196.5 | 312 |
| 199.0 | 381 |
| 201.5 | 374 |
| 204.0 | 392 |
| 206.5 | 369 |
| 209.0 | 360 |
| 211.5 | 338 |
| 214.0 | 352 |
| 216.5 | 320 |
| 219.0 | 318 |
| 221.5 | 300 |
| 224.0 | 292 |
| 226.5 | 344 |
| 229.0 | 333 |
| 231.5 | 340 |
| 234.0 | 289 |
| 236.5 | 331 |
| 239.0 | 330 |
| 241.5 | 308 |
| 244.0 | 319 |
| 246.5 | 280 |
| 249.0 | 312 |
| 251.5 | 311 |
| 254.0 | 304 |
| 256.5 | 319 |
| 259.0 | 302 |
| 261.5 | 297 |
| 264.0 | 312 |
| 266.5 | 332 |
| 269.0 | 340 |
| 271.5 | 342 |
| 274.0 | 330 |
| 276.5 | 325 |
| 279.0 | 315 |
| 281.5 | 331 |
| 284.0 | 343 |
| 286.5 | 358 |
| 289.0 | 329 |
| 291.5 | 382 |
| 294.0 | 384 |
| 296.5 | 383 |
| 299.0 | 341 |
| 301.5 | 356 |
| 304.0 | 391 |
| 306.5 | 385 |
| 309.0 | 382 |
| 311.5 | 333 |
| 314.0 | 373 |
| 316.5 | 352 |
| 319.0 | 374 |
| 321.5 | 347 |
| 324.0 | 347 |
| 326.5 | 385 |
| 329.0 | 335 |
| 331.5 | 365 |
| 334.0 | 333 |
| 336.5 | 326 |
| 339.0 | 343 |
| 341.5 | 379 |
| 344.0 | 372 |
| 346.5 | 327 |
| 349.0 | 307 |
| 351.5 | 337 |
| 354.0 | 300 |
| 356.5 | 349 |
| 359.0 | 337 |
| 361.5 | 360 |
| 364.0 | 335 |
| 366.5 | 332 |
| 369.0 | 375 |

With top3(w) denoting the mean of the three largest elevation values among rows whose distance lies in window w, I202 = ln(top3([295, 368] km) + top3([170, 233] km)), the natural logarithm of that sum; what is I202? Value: 6.65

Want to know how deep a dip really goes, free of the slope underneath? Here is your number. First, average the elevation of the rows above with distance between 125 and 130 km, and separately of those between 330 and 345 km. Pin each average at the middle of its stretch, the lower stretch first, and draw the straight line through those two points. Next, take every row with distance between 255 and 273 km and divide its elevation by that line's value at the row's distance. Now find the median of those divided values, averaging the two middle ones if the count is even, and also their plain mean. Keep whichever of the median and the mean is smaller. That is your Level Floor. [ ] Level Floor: 0.92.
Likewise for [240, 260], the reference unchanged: 0.89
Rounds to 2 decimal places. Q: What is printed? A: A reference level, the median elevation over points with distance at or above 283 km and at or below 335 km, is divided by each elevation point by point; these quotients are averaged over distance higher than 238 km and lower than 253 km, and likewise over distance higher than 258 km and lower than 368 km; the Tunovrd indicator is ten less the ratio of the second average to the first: 9.10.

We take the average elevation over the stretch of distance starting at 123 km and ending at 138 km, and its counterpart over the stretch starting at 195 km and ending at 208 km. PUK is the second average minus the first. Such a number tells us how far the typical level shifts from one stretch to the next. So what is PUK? 40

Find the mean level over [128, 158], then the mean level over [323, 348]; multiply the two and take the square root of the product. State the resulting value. 332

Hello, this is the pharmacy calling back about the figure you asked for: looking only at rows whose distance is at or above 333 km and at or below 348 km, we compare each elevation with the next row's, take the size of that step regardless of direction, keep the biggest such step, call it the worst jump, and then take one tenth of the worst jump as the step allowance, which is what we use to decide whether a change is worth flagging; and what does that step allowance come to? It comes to 4.5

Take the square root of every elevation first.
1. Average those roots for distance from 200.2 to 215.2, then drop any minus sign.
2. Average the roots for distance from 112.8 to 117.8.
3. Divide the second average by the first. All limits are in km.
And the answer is 0.88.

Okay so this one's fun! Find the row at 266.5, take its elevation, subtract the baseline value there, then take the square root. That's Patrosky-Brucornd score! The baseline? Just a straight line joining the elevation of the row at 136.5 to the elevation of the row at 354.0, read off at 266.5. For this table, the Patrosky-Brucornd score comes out 5.3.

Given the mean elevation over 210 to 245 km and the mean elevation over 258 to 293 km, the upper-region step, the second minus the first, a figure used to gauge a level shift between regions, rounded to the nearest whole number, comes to 9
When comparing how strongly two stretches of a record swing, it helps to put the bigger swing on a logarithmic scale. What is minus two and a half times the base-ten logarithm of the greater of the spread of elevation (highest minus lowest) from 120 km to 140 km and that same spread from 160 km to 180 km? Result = -4.43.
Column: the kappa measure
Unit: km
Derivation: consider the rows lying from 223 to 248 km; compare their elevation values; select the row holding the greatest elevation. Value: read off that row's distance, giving 226.5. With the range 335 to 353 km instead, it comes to 341.5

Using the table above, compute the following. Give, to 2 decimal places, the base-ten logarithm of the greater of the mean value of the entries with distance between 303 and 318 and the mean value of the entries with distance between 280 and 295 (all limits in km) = 2.57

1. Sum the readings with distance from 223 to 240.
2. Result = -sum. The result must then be -2259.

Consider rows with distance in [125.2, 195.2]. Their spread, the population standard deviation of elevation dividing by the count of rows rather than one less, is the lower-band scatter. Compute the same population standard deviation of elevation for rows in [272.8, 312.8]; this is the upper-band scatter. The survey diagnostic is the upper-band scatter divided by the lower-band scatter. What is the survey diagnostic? 1.2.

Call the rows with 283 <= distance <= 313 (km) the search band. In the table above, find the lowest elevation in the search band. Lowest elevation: 329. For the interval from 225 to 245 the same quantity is 289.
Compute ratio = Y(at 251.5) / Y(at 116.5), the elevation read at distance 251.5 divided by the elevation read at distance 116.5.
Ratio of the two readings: 1.11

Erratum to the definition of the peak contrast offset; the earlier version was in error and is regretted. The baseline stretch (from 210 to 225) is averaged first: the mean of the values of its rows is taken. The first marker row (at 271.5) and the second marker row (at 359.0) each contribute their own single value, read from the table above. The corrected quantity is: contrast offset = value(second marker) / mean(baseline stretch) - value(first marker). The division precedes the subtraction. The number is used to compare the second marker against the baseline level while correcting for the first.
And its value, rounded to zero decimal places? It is -341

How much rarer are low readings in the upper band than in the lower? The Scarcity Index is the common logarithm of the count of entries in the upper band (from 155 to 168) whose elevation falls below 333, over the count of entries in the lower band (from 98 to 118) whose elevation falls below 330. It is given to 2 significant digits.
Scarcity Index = -0.20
